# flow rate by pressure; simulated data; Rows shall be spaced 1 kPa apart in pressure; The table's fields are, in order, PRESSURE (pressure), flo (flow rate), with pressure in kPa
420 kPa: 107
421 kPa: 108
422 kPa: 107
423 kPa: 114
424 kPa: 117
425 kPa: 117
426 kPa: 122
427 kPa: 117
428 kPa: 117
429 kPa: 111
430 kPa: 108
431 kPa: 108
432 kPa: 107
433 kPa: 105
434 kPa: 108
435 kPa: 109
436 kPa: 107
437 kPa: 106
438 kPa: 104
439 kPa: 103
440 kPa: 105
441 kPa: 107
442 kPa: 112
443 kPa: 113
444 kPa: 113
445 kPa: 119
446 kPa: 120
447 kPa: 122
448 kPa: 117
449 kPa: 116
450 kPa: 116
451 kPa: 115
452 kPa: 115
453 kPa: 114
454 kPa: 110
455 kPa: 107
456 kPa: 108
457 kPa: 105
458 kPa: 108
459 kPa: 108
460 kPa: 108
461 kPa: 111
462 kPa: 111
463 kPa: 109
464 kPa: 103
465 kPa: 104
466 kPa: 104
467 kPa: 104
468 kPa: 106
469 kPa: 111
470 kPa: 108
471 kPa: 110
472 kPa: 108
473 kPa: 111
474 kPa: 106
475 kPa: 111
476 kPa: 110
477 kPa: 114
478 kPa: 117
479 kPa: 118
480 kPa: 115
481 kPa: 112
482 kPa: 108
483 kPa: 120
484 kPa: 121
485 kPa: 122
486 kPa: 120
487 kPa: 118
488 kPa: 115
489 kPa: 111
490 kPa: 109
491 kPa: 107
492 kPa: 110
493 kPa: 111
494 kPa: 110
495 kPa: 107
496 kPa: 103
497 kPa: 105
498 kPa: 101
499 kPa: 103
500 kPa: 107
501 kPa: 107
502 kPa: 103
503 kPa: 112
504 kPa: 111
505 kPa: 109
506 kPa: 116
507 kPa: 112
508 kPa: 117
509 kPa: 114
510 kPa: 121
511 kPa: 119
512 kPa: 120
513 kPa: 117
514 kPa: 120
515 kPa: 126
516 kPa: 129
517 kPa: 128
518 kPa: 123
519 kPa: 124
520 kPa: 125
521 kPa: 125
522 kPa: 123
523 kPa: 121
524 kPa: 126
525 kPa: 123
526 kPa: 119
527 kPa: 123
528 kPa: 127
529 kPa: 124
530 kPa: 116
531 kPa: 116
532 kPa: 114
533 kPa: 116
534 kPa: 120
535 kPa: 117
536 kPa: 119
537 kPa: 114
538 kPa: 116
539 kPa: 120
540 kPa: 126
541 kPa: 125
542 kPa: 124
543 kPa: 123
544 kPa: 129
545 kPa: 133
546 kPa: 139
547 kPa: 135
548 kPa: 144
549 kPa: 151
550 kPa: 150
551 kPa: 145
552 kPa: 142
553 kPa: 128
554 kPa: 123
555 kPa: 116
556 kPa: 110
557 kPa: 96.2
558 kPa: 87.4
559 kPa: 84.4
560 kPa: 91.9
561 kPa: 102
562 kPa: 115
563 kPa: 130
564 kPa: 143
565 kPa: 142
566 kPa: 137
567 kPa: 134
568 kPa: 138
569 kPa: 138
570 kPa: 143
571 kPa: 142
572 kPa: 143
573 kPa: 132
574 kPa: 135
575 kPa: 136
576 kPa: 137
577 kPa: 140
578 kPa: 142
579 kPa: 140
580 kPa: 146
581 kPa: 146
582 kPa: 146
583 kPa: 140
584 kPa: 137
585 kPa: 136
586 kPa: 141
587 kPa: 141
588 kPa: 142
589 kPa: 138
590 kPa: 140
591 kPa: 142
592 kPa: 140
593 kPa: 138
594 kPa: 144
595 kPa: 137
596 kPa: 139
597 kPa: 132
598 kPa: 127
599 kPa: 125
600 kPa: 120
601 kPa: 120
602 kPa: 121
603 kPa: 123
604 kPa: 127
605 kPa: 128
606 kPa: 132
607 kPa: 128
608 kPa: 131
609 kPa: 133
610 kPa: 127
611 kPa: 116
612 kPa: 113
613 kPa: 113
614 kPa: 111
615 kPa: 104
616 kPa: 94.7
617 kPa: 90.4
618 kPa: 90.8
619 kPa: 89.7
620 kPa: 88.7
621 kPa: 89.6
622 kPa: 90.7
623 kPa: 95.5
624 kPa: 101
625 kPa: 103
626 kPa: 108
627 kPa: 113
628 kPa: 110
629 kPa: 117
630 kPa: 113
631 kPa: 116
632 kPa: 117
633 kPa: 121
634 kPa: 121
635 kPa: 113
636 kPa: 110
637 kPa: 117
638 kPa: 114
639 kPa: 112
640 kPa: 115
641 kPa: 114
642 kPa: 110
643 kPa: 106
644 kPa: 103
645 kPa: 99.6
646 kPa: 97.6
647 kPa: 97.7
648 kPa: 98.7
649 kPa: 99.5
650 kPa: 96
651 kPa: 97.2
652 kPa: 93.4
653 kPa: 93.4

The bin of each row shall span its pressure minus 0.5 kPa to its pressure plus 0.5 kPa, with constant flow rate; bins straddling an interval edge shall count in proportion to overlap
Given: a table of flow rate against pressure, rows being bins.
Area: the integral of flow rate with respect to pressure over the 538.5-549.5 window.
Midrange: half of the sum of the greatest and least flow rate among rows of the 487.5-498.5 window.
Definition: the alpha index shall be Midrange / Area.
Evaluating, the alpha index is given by 0.075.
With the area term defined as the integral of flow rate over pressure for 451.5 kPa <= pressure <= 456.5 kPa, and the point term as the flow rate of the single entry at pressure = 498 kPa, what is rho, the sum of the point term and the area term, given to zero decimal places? 655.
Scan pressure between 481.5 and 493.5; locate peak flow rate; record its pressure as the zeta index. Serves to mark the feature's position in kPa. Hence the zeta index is 485 kPa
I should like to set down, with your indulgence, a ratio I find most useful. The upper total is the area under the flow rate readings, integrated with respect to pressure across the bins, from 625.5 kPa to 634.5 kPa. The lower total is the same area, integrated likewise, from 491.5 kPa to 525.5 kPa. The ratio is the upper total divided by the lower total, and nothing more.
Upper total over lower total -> 0.26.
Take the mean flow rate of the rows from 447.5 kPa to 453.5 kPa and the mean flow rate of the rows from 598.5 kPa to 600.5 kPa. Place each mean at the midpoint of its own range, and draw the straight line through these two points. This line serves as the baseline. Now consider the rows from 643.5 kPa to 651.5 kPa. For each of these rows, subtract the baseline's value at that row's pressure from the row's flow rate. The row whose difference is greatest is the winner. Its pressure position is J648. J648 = 644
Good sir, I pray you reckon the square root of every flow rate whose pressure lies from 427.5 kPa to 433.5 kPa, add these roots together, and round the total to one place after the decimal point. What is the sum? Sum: 62.7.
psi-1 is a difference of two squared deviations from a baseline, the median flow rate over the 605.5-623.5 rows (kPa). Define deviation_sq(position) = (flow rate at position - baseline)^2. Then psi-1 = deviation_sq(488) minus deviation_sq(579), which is -1000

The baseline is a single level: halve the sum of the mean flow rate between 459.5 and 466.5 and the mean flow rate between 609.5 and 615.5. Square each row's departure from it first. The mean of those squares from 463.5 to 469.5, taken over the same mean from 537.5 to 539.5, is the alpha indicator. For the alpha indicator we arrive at 0.59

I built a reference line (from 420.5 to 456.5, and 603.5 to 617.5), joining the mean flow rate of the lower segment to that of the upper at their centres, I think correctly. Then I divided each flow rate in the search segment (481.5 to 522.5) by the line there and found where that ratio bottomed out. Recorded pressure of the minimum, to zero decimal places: 498 kPa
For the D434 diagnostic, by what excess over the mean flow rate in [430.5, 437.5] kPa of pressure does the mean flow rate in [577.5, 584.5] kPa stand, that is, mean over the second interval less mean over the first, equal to 35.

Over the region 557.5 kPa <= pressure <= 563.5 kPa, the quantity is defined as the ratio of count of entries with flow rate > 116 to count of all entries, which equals 0.2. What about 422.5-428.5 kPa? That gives 0.8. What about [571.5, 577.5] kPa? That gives 1.0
